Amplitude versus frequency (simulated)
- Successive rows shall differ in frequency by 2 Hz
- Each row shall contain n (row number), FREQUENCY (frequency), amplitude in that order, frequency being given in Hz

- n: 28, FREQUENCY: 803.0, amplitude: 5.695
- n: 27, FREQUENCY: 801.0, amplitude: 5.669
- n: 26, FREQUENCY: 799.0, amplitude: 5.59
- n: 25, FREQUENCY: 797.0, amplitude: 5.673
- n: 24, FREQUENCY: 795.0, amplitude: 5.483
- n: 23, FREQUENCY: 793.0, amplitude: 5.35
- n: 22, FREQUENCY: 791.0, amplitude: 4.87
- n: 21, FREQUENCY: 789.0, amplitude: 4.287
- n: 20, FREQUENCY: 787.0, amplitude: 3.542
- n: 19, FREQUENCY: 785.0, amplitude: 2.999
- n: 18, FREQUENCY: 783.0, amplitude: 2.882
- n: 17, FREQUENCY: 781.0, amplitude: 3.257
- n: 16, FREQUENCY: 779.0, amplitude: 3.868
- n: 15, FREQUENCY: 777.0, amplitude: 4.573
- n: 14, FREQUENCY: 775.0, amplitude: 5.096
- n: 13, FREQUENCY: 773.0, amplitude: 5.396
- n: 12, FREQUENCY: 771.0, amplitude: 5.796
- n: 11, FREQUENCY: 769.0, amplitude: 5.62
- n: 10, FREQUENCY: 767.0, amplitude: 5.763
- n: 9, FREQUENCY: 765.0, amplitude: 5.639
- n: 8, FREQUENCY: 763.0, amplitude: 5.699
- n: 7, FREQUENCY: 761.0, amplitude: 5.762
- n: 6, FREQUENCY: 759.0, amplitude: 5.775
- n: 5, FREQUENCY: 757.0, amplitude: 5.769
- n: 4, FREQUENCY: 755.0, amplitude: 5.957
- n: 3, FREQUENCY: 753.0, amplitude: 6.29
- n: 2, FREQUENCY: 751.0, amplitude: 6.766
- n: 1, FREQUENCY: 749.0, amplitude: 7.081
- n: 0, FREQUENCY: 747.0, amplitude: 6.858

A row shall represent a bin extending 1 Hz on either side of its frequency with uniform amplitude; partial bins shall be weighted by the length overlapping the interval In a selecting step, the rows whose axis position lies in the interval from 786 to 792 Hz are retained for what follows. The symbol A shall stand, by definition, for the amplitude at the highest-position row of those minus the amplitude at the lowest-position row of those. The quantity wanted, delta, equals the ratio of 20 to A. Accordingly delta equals 15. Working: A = 1.33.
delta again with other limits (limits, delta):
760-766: -163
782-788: 30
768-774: -89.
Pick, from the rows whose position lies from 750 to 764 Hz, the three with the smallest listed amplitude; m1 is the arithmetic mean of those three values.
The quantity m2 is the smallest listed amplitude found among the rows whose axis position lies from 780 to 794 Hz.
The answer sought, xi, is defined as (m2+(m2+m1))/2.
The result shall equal 5.8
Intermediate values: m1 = 5.7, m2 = 2.882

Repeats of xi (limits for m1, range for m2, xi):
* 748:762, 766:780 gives 6.8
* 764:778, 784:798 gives 5.5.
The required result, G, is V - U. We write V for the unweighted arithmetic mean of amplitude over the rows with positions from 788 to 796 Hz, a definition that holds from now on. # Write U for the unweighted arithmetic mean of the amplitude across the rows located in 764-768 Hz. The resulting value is -0.7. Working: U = 5.7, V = 5.00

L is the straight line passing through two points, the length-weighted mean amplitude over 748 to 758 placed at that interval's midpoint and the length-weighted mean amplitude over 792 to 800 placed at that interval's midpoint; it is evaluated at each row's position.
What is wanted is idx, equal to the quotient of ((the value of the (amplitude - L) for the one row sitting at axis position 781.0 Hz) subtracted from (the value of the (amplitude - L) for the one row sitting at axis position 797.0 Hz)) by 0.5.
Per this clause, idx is 5.5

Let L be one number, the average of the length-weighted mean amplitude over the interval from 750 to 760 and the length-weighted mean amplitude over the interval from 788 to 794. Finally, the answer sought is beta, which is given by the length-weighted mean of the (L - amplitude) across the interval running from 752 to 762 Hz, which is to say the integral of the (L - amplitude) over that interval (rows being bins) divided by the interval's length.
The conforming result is -0.4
